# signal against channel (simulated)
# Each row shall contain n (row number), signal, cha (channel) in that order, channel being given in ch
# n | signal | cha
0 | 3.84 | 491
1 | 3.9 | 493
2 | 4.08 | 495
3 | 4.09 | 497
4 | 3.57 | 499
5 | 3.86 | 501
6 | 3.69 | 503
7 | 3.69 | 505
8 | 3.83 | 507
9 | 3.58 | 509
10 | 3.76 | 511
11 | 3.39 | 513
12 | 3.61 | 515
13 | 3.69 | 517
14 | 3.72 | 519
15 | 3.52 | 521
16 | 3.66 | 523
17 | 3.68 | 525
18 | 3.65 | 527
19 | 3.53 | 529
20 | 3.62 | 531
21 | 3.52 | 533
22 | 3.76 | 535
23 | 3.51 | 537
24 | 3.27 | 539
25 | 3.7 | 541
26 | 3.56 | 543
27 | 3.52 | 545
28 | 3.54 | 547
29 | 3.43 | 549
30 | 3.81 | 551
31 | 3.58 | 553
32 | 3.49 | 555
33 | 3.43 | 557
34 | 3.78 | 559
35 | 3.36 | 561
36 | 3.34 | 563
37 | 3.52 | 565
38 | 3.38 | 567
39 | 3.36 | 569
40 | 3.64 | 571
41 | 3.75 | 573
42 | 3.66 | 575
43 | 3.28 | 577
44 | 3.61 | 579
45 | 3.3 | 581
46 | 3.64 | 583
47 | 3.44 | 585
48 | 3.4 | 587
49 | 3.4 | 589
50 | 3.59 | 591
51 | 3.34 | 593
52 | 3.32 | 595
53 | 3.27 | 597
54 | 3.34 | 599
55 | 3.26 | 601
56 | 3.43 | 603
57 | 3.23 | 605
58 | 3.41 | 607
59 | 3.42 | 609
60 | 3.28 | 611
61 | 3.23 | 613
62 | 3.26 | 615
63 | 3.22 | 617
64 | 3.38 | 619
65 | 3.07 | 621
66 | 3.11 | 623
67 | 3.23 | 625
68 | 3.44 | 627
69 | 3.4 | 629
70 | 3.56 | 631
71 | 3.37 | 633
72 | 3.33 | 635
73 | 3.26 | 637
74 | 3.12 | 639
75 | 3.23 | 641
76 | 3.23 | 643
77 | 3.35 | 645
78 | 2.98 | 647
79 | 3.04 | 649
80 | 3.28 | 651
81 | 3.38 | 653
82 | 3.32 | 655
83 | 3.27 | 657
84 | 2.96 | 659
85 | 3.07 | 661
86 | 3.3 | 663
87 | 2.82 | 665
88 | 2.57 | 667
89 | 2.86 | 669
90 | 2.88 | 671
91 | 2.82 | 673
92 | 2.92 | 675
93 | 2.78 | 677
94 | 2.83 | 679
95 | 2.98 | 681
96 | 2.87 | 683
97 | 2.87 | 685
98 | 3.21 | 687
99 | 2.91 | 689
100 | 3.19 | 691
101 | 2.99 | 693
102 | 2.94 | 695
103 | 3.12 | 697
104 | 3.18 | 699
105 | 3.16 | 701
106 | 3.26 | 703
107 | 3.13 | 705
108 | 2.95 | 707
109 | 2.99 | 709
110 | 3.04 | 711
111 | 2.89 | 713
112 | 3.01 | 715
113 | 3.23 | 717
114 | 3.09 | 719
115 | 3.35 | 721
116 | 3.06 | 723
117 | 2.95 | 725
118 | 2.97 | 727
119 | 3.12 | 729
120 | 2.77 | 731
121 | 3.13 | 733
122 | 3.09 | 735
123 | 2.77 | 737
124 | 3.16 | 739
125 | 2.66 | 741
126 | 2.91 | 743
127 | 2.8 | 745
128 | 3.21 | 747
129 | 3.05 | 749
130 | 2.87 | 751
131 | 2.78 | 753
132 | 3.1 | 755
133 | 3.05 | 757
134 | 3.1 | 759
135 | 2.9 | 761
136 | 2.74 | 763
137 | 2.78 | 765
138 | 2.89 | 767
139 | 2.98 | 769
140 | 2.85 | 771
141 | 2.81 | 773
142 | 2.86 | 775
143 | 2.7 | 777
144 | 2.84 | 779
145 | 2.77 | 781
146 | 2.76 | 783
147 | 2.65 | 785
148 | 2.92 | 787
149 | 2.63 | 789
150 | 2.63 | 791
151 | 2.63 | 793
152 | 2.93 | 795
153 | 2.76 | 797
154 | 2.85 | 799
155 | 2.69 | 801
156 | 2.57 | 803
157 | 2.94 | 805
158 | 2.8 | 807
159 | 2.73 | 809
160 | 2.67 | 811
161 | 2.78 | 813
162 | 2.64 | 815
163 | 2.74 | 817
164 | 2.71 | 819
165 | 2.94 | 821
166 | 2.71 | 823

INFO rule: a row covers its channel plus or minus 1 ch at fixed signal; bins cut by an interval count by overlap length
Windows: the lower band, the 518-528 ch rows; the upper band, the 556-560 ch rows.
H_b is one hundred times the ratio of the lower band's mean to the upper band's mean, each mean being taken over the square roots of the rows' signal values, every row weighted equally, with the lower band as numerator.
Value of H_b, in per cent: 101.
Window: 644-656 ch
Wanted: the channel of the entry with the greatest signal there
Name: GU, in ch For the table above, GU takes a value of 653 ch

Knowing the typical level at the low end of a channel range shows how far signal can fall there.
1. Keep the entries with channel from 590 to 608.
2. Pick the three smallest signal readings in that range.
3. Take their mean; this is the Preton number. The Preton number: 3.3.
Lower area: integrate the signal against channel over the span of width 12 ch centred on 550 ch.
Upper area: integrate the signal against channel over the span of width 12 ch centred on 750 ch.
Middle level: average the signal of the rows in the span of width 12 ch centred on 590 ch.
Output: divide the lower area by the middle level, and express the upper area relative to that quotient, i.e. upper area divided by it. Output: 2.85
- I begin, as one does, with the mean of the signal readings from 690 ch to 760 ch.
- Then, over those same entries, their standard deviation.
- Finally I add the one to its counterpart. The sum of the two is 3.19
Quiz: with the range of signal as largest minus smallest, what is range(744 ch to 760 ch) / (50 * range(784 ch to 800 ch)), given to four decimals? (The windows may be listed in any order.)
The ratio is 0.0287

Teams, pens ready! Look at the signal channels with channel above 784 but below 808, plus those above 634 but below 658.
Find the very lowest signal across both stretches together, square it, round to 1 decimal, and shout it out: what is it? 6.6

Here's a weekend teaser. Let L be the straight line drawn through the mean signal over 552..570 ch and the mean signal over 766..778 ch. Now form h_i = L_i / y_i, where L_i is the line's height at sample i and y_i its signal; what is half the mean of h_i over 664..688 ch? 0.547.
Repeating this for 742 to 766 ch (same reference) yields 0.495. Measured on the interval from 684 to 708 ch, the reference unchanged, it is 0.500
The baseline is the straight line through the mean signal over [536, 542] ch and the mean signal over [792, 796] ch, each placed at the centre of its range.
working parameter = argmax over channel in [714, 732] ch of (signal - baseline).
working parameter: 721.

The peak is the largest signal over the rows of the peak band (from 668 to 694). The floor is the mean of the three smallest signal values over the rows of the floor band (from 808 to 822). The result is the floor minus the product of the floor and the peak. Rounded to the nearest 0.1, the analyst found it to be -5.9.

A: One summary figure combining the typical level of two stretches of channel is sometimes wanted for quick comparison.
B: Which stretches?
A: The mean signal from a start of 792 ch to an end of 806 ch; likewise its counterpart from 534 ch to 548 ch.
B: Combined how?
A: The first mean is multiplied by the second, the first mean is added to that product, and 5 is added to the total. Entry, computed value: 17.6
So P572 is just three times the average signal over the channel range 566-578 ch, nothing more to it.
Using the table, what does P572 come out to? 10.5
